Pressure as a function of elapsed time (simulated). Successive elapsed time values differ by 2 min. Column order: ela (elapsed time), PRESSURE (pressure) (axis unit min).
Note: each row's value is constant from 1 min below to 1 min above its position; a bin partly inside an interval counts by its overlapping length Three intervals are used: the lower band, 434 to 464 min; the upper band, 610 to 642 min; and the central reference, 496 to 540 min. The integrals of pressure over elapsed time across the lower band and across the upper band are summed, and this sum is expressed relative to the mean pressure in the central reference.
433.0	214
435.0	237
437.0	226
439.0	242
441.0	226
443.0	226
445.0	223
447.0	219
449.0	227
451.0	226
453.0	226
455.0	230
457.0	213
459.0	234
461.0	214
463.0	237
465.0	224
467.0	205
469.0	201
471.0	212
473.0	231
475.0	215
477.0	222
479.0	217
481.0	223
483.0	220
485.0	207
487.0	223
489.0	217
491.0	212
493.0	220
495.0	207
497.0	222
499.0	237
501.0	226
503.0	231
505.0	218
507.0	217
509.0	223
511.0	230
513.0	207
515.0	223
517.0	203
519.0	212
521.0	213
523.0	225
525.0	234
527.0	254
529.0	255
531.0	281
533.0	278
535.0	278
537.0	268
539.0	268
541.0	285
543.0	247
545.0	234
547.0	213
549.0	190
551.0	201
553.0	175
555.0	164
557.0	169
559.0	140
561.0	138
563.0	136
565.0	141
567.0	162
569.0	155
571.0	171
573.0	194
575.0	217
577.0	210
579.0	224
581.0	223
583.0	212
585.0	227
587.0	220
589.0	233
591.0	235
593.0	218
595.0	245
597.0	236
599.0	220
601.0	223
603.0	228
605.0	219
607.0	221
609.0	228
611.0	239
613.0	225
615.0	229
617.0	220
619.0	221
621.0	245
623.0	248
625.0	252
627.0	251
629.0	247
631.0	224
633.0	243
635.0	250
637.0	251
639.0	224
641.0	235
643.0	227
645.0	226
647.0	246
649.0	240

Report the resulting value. 61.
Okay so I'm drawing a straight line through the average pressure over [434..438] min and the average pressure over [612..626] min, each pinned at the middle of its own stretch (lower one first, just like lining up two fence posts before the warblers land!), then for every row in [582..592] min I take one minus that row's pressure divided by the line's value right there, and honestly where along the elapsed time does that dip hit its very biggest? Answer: 583.0 min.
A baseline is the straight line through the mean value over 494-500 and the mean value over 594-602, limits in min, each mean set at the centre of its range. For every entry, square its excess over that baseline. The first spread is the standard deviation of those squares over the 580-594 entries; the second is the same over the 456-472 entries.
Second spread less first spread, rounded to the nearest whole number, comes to 26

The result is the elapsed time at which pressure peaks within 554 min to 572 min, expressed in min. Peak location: 571.0 min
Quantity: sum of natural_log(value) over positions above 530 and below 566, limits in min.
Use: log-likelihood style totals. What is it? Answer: 96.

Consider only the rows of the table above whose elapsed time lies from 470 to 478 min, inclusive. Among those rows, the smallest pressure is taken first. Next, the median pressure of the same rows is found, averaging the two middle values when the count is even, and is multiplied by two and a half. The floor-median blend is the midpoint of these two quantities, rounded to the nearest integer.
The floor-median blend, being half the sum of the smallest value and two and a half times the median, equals 379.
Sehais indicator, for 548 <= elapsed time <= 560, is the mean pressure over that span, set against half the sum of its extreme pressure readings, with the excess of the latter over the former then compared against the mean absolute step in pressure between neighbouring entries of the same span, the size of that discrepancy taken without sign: 19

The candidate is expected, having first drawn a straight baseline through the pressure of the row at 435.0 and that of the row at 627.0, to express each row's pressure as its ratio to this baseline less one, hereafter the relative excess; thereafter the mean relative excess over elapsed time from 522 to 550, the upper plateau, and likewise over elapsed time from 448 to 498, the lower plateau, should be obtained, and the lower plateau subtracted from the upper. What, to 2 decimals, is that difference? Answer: 0.11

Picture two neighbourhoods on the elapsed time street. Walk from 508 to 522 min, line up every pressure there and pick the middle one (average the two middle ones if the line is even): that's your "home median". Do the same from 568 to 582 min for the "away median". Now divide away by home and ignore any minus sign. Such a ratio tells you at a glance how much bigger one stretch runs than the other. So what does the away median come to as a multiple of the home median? 0.99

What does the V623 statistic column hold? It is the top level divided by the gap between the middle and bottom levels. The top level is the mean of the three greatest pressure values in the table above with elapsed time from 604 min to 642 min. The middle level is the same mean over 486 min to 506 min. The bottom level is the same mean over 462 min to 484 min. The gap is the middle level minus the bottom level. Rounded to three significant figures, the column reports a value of 377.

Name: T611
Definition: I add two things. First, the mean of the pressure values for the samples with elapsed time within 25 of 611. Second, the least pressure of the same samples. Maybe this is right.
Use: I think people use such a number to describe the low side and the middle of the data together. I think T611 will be 451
